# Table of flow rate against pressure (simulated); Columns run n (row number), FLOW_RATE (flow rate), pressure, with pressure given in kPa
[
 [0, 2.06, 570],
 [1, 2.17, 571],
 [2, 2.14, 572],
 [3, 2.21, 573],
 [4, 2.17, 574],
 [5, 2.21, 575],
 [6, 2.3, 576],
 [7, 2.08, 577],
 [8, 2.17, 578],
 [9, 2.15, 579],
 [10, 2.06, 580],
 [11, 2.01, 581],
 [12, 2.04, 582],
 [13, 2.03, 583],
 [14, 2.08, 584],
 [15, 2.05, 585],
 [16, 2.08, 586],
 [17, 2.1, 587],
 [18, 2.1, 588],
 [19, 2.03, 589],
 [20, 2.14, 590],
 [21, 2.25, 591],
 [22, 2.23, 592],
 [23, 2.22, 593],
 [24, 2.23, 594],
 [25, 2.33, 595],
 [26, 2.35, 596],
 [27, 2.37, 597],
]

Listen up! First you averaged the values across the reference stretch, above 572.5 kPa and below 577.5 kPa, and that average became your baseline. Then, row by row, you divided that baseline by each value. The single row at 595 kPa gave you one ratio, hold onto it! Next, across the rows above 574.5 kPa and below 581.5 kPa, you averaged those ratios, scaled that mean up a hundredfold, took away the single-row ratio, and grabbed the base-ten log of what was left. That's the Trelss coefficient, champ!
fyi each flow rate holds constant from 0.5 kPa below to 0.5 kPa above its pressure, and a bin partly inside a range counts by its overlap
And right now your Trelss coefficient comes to 2.01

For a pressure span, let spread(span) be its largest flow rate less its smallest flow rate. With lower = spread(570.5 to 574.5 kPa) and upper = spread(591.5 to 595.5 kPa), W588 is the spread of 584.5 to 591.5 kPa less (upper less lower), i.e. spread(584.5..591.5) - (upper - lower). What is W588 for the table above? 0.180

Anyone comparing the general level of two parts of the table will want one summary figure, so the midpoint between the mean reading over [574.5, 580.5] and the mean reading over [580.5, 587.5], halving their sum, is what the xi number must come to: 2.11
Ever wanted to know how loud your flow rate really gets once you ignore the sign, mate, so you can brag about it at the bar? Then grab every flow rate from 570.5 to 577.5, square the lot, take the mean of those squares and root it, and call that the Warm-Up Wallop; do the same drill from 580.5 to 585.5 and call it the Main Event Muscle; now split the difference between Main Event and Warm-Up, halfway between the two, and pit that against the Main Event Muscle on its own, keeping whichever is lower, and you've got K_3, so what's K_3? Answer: 2.04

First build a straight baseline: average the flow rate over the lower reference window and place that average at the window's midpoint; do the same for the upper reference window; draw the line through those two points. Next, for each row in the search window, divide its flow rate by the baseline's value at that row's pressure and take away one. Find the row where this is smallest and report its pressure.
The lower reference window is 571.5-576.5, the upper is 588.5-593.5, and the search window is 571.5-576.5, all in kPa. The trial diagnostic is 572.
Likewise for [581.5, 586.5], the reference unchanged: 583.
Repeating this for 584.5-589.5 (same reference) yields 589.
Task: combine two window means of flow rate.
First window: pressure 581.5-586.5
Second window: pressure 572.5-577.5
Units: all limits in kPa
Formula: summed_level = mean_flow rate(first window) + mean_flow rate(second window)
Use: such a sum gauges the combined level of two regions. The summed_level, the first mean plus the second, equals 4.25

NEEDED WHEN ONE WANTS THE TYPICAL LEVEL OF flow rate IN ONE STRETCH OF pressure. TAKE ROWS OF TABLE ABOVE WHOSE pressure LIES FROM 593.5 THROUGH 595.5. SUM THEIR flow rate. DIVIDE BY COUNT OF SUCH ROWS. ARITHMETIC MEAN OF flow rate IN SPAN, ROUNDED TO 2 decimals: 2.28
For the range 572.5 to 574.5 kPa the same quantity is 2.19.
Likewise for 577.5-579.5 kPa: 2.16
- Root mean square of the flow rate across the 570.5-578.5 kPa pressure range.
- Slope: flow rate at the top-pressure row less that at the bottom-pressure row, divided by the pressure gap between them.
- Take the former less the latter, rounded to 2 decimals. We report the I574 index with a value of 2.18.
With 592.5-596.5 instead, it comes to 2.24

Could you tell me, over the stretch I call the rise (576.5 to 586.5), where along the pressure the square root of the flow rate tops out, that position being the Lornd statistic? 578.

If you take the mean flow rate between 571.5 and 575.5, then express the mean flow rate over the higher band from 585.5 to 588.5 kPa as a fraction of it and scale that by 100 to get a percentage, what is 96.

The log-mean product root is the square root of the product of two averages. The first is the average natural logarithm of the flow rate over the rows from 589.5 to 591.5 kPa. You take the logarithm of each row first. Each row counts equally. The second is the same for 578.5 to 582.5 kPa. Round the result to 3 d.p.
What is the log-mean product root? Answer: 0.755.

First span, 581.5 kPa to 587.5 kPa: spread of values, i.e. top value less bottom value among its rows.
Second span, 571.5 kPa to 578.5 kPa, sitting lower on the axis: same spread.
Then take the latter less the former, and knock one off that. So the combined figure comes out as -0.85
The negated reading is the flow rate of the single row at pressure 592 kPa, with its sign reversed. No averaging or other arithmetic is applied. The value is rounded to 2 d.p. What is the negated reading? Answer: -2.23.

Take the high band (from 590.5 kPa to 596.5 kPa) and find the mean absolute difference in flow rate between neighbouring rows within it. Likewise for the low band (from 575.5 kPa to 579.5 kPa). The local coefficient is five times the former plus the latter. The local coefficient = 0.27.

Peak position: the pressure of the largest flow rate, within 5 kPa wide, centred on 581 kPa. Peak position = 579 kPa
